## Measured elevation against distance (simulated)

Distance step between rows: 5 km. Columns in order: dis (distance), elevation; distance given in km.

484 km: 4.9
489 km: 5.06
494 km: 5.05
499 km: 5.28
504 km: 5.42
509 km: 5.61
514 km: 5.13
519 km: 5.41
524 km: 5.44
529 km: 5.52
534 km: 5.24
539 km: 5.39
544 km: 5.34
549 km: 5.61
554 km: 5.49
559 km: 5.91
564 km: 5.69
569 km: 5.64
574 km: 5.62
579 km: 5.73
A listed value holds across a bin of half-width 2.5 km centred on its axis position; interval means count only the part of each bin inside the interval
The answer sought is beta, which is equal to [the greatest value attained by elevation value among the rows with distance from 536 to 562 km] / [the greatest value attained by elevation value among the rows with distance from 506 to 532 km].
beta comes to 1.05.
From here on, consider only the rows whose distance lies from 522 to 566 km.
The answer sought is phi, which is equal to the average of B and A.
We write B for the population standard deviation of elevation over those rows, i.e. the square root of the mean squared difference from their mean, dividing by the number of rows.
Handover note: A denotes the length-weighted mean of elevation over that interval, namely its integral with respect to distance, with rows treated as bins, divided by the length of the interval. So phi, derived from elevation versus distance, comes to 2.85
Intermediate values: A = 5.51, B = 0.19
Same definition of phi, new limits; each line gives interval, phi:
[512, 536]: 2.75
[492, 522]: 2.76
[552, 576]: 2.91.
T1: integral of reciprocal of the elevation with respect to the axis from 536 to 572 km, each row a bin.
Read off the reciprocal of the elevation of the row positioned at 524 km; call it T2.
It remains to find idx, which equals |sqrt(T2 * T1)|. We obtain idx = 1.09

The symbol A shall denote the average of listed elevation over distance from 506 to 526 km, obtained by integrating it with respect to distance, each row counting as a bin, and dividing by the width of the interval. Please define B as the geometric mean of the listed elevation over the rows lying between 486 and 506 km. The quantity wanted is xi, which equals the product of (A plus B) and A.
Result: 57.2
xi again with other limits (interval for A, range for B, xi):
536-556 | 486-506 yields 58.1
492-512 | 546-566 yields 58.8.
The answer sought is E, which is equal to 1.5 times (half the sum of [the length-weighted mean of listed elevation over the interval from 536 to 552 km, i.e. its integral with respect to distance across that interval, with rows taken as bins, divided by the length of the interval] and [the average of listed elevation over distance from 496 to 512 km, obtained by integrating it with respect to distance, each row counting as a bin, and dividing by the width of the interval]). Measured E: 8.14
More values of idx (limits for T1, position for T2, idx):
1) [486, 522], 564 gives 1.10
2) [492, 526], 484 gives 1.14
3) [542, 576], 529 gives 1.05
